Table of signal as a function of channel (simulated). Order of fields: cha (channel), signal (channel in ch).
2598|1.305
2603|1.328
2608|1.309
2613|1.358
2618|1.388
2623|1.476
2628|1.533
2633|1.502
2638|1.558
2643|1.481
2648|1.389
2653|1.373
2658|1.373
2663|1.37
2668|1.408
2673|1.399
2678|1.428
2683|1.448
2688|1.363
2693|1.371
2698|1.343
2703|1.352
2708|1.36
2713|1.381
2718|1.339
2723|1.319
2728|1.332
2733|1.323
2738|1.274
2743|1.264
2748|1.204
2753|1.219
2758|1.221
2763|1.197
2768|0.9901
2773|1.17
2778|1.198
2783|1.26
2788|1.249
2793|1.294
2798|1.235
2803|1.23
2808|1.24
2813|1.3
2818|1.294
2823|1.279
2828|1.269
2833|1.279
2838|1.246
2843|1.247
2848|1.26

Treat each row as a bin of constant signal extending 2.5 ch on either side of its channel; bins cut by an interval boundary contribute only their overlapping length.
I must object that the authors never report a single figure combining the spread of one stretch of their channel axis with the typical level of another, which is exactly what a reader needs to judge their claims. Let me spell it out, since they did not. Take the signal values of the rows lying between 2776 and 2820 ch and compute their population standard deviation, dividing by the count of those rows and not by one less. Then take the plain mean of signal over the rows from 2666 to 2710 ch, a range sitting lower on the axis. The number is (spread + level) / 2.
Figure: 0.709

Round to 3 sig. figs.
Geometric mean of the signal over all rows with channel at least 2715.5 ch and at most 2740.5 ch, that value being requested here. 1.32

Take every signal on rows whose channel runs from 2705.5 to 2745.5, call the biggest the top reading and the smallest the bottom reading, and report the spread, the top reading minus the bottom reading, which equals 0.12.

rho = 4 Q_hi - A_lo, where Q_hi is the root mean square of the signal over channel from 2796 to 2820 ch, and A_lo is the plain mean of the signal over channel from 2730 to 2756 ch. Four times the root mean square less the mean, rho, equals 3.8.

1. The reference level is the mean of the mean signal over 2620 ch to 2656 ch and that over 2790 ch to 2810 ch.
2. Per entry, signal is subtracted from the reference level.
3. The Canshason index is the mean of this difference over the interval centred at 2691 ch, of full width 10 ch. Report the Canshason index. -0.01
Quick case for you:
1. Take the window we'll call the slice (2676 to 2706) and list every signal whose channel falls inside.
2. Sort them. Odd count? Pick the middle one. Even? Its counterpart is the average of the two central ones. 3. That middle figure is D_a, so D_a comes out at 1.37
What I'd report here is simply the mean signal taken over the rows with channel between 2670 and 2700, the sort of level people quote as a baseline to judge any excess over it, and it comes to 1.39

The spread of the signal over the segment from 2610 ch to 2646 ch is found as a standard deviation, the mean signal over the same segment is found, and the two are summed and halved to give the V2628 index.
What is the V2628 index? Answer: 0.77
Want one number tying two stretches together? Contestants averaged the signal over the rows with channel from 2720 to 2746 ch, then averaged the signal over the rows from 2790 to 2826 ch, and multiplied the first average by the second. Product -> 1.65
